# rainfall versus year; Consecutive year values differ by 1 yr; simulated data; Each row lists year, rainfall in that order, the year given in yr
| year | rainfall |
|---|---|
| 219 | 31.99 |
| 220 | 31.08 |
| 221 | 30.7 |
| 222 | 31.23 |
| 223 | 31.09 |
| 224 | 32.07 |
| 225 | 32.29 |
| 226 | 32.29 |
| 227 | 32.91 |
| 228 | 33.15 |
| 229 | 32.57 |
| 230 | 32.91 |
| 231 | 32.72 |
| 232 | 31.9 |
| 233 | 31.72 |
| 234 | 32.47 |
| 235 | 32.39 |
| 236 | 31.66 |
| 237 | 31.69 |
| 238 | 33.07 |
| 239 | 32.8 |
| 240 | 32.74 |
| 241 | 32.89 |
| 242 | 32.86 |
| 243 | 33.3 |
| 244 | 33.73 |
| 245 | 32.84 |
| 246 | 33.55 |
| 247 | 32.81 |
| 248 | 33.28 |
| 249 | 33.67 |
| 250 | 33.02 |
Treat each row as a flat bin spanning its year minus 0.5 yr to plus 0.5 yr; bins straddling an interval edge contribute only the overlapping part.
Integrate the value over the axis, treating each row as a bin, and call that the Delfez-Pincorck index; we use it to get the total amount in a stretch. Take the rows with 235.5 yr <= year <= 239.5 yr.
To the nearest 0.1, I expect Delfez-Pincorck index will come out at 129.2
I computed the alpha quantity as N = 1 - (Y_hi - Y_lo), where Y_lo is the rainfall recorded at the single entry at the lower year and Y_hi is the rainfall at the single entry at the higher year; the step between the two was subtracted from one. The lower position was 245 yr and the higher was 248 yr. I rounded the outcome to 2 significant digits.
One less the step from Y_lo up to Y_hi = 0.56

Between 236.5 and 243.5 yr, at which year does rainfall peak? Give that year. 243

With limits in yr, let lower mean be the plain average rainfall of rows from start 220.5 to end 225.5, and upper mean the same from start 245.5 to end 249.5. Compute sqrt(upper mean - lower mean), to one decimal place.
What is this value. 1.4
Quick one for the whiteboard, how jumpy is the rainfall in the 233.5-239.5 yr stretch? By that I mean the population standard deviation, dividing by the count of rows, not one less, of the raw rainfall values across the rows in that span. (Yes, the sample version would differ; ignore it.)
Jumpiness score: 0.52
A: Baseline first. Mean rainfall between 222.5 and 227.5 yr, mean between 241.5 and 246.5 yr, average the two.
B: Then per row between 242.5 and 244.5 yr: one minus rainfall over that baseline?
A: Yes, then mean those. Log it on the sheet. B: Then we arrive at -0.025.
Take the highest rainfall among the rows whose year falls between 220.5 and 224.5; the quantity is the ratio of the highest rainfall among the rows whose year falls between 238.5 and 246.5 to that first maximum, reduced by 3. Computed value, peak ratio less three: -1.95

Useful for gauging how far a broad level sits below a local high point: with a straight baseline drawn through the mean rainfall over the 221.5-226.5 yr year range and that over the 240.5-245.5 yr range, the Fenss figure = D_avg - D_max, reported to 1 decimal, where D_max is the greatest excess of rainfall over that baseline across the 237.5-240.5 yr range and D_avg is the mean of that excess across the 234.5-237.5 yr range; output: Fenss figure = -1.0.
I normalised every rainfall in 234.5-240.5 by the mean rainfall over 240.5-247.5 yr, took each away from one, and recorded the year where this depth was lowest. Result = 238 yr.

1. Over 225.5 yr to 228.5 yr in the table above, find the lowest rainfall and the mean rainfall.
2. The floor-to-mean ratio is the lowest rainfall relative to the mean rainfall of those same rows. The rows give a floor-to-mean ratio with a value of 0.985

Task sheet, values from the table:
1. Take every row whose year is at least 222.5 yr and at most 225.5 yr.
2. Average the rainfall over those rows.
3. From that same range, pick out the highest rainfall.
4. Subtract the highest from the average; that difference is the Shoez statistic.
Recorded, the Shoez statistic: -0.47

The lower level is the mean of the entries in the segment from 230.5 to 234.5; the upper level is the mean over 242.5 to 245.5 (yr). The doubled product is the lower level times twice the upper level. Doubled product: 2144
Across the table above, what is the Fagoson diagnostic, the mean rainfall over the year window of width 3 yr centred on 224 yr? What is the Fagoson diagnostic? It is 31.8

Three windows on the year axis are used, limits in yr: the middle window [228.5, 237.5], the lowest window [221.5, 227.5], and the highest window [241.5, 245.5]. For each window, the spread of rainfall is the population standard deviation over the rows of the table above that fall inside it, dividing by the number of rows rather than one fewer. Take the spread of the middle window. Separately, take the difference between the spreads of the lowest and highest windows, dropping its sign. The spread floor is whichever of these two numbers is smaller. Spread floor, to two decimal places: 0.27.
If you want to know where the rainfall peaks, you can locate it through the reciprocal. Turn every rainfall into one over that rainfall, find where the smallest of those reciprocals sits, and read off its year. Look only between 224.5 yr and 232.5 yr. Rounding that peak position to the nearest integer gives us 228 yr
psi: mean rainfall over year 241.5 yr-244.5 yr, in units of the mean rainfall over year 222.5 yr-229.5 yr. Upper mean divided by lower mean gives 1.03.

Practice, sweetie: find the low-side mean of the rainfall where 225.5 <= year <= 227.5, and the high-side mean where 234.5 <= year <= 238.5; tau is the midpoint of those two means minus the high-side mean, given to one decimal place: 0.2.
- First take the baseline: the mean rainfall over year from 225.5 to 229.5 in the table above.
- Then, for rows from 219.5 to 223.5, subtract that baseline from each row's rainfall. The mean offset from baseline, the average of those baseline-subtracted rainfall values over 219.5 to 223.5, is -1.7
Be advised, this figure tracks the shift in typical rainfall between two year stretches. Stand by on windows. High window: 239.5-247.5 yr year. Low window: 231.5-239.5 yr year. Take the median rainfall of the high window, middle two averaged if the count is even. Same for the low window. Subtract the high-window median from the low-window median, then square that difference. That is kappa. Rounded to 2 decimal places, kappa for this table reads 0.53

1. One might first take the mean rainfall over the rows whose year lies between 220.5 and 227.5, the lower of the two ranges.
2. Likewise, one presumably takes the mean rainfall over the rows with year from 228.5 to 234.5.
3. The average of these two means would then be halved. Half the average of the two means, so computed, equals 16.0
